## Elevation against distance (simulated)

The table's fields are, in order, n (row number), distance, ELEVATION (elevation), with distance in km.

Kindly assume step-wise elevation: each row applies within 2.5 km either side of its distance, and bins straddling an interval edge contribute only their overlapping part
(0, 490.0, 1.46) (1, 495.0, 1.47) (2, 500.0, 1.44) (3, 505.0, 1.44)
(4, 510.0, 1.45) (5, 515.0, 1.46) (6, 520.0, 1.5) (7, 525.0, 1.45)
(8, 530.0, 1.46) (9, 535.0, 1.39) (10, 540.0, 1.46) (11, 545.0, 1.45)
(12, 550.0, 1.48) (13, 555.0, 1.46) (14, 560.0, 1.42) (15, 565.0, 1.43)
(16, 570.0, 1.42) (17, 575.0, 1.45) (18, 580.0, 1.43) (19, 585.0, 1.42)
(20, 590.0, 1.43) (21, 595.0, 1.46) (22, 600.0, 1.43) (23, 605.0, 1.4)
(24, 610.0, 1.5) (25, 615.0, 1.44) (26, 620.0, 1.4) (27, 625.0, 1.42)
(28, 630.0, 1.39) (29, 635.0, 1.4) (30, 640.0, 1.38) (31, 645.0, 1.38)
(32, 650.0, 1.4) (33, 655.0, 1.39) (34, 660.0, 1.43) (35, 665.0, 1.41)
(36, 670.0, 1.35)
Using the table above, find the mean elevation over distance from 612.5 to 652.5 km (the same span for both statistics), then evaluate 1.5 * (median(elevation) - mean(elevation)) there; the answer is -0.0019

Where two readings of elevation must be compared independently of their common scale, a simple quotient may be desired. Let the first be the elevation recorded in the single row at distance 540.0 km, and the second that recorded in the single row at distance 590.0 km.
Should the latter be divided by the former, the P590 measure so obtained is 0.979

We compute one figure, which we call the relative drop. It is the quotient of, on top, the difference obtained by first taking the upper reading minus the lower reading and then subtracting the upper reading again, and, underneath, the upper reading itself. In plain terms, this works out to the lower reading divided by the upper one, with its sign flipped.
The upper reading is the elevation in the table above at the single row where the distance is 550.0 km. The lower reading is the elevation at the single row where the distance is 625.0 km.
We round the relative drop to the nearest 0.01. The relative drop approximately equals -0.96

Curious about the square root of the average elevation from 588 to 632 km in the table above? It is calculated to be 1.196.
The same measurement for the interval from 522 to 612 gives 1.200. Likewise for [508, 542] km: 1.205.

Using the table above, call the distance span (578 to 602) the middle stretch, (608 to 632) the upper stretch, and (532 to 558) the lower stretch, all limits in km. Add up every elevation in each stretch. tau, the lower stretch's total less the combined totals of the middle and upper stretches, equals -7.08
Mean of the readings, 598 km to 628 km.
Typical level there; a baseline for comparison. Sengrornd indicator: 1.43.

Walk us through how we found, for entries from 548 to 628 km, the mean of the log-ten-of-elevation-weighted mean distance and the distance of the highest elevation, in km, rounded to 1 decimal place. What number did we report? 598.6 km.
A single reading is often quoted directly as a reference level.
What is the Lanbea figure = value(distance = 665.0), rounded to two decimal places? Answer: 1.41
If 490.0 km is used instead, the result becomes 1.46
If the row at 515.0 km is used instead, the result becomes 1.46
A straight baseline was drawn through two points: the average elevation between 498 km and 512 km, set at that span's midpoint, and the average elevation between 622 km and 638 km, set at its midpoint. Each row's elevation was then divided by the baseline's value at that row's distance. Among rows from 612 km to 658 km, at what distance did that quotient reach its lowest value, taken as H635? 640.0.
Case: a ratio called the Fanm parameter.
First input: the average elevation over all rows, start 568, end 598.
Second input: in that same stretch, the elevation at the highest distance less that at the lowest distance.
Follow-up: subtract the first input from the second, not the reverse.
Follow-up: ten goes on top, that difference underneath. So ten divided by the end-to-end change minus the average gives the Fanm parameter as -7.17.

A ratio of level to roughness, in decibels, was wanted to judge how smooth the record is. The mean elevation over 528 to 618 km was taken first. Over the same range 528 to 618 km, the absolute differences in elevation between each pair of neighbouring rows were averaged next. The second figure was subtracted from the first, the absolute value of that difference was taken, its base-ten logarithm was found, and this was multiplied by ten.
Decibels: 1.48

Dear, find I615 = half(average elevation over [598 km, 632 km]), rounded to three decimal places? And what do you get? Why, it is 0.713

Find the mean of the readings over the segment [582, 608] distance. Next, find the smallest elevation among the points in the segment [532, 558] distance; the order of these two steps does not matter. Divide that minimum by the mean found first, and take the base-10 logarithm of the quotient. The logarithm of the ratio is -0.012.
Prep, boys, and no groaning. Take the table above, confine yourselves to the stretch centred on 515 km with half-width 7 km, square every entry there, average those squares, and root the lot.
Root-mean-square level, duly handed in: 1.47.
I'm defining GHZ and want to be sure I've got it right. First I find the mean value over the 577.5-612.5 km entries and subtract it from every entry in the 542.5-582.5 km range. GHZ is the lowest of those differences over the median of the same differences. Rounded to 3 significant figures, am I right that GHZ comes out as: -13.0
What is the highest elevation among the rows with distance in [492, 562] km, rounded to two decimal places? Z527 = 1.50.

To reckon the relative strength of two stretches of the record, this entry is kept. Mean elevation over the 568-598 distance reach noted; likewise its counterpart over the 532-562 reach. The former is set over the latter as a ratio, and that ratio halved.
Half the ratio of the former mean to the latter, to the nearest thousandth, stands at 0.497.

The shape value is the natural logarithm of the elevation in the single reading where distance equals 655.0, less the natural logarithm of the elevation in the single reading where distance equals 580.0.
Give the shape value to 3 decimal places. -0.028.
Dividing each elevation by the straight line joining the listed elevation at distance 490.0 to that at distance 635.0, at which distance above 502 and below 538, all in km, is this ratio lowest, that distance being 535.0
